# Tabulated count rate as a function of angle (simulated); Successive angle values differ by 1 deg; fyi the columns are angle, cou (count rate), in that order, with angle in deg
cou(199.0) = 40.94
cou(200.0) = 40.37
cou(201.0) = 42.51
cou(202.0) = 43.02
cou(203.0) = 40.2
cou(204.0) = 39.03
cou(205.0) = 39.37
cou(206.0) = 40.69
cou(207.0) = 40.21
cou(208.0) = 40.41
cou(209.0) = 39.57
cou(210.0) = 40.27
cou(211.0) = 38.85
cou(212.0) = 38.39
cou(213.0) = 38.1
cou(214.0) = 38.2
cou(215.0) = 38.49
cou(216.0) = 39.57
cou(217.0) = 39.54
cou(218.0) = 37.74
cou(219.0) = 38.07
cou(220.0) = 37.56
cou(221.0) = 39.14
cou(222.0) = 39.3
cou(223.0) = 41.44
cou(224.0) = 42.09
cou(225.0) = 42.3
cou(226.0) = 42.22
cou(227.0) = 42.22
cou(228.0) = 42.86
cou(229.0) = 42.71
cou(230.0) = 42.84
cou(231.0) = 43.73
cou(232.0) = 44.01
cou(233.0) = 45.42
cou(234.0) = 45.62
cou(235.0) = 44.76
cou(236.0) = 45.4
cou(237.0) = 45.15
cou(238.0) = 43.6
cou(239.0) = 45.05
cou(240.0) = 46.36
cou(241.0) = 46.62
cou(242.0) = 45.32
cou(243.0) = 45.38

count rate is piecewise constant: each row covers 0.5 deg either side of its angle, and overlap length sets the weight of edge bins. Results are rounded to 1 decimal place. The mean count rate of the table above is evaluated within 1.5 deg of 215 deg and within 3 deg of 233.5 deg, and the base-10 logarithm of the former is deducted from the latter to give 43.2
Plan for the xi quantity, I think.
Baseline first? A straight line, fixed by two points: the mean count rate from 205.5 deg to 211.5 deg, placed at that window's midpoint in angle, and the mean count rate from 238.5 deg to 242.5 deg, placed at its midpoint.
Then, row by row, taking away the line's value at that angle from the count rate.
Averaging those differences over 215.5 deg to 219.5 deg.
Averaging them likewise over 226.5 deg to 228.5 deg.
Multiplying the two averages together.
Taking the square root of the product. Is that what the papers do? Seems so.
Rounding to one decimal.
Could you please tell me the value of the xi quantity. 1.6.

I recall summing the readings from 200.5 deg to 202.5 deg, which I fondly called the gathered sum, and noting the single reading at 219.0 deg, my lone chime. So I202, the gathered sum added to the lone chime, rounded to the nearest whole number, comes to 124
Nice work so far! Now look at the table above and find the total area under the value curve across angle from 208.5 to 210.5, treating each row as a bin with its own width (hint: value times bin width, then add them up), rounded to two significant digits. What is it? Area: 80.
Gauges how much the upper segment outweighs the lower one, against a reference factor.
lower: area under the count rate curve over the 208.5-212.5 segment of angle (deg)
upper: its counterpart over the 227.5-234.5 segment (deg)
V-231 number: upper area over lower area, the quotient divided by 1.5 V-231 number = 1.30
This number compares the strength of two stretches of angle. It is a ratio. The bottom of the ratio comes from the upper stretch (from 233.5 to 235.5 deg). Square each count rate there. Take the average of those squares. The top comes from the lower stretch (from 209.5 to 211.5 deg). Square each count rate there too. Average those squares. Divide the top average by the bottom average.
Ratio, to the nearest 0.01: 0.77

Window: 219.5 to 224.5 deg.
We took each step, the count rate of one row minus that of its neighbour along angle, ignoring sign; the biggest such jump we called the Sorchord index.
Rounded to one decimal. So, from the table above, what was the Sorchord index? 2.1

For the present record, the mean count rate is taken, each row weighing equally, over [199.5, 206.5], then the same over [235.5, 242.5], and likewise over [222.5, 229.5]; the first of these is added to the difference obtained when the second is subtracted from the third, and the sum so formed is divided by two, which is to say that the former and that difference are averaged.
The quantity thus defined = 18.8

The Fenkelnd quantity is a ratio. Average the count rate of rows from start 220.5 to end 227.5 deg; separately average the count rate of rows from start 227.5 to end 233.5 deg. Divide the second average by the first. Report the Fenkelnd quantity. 1.06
